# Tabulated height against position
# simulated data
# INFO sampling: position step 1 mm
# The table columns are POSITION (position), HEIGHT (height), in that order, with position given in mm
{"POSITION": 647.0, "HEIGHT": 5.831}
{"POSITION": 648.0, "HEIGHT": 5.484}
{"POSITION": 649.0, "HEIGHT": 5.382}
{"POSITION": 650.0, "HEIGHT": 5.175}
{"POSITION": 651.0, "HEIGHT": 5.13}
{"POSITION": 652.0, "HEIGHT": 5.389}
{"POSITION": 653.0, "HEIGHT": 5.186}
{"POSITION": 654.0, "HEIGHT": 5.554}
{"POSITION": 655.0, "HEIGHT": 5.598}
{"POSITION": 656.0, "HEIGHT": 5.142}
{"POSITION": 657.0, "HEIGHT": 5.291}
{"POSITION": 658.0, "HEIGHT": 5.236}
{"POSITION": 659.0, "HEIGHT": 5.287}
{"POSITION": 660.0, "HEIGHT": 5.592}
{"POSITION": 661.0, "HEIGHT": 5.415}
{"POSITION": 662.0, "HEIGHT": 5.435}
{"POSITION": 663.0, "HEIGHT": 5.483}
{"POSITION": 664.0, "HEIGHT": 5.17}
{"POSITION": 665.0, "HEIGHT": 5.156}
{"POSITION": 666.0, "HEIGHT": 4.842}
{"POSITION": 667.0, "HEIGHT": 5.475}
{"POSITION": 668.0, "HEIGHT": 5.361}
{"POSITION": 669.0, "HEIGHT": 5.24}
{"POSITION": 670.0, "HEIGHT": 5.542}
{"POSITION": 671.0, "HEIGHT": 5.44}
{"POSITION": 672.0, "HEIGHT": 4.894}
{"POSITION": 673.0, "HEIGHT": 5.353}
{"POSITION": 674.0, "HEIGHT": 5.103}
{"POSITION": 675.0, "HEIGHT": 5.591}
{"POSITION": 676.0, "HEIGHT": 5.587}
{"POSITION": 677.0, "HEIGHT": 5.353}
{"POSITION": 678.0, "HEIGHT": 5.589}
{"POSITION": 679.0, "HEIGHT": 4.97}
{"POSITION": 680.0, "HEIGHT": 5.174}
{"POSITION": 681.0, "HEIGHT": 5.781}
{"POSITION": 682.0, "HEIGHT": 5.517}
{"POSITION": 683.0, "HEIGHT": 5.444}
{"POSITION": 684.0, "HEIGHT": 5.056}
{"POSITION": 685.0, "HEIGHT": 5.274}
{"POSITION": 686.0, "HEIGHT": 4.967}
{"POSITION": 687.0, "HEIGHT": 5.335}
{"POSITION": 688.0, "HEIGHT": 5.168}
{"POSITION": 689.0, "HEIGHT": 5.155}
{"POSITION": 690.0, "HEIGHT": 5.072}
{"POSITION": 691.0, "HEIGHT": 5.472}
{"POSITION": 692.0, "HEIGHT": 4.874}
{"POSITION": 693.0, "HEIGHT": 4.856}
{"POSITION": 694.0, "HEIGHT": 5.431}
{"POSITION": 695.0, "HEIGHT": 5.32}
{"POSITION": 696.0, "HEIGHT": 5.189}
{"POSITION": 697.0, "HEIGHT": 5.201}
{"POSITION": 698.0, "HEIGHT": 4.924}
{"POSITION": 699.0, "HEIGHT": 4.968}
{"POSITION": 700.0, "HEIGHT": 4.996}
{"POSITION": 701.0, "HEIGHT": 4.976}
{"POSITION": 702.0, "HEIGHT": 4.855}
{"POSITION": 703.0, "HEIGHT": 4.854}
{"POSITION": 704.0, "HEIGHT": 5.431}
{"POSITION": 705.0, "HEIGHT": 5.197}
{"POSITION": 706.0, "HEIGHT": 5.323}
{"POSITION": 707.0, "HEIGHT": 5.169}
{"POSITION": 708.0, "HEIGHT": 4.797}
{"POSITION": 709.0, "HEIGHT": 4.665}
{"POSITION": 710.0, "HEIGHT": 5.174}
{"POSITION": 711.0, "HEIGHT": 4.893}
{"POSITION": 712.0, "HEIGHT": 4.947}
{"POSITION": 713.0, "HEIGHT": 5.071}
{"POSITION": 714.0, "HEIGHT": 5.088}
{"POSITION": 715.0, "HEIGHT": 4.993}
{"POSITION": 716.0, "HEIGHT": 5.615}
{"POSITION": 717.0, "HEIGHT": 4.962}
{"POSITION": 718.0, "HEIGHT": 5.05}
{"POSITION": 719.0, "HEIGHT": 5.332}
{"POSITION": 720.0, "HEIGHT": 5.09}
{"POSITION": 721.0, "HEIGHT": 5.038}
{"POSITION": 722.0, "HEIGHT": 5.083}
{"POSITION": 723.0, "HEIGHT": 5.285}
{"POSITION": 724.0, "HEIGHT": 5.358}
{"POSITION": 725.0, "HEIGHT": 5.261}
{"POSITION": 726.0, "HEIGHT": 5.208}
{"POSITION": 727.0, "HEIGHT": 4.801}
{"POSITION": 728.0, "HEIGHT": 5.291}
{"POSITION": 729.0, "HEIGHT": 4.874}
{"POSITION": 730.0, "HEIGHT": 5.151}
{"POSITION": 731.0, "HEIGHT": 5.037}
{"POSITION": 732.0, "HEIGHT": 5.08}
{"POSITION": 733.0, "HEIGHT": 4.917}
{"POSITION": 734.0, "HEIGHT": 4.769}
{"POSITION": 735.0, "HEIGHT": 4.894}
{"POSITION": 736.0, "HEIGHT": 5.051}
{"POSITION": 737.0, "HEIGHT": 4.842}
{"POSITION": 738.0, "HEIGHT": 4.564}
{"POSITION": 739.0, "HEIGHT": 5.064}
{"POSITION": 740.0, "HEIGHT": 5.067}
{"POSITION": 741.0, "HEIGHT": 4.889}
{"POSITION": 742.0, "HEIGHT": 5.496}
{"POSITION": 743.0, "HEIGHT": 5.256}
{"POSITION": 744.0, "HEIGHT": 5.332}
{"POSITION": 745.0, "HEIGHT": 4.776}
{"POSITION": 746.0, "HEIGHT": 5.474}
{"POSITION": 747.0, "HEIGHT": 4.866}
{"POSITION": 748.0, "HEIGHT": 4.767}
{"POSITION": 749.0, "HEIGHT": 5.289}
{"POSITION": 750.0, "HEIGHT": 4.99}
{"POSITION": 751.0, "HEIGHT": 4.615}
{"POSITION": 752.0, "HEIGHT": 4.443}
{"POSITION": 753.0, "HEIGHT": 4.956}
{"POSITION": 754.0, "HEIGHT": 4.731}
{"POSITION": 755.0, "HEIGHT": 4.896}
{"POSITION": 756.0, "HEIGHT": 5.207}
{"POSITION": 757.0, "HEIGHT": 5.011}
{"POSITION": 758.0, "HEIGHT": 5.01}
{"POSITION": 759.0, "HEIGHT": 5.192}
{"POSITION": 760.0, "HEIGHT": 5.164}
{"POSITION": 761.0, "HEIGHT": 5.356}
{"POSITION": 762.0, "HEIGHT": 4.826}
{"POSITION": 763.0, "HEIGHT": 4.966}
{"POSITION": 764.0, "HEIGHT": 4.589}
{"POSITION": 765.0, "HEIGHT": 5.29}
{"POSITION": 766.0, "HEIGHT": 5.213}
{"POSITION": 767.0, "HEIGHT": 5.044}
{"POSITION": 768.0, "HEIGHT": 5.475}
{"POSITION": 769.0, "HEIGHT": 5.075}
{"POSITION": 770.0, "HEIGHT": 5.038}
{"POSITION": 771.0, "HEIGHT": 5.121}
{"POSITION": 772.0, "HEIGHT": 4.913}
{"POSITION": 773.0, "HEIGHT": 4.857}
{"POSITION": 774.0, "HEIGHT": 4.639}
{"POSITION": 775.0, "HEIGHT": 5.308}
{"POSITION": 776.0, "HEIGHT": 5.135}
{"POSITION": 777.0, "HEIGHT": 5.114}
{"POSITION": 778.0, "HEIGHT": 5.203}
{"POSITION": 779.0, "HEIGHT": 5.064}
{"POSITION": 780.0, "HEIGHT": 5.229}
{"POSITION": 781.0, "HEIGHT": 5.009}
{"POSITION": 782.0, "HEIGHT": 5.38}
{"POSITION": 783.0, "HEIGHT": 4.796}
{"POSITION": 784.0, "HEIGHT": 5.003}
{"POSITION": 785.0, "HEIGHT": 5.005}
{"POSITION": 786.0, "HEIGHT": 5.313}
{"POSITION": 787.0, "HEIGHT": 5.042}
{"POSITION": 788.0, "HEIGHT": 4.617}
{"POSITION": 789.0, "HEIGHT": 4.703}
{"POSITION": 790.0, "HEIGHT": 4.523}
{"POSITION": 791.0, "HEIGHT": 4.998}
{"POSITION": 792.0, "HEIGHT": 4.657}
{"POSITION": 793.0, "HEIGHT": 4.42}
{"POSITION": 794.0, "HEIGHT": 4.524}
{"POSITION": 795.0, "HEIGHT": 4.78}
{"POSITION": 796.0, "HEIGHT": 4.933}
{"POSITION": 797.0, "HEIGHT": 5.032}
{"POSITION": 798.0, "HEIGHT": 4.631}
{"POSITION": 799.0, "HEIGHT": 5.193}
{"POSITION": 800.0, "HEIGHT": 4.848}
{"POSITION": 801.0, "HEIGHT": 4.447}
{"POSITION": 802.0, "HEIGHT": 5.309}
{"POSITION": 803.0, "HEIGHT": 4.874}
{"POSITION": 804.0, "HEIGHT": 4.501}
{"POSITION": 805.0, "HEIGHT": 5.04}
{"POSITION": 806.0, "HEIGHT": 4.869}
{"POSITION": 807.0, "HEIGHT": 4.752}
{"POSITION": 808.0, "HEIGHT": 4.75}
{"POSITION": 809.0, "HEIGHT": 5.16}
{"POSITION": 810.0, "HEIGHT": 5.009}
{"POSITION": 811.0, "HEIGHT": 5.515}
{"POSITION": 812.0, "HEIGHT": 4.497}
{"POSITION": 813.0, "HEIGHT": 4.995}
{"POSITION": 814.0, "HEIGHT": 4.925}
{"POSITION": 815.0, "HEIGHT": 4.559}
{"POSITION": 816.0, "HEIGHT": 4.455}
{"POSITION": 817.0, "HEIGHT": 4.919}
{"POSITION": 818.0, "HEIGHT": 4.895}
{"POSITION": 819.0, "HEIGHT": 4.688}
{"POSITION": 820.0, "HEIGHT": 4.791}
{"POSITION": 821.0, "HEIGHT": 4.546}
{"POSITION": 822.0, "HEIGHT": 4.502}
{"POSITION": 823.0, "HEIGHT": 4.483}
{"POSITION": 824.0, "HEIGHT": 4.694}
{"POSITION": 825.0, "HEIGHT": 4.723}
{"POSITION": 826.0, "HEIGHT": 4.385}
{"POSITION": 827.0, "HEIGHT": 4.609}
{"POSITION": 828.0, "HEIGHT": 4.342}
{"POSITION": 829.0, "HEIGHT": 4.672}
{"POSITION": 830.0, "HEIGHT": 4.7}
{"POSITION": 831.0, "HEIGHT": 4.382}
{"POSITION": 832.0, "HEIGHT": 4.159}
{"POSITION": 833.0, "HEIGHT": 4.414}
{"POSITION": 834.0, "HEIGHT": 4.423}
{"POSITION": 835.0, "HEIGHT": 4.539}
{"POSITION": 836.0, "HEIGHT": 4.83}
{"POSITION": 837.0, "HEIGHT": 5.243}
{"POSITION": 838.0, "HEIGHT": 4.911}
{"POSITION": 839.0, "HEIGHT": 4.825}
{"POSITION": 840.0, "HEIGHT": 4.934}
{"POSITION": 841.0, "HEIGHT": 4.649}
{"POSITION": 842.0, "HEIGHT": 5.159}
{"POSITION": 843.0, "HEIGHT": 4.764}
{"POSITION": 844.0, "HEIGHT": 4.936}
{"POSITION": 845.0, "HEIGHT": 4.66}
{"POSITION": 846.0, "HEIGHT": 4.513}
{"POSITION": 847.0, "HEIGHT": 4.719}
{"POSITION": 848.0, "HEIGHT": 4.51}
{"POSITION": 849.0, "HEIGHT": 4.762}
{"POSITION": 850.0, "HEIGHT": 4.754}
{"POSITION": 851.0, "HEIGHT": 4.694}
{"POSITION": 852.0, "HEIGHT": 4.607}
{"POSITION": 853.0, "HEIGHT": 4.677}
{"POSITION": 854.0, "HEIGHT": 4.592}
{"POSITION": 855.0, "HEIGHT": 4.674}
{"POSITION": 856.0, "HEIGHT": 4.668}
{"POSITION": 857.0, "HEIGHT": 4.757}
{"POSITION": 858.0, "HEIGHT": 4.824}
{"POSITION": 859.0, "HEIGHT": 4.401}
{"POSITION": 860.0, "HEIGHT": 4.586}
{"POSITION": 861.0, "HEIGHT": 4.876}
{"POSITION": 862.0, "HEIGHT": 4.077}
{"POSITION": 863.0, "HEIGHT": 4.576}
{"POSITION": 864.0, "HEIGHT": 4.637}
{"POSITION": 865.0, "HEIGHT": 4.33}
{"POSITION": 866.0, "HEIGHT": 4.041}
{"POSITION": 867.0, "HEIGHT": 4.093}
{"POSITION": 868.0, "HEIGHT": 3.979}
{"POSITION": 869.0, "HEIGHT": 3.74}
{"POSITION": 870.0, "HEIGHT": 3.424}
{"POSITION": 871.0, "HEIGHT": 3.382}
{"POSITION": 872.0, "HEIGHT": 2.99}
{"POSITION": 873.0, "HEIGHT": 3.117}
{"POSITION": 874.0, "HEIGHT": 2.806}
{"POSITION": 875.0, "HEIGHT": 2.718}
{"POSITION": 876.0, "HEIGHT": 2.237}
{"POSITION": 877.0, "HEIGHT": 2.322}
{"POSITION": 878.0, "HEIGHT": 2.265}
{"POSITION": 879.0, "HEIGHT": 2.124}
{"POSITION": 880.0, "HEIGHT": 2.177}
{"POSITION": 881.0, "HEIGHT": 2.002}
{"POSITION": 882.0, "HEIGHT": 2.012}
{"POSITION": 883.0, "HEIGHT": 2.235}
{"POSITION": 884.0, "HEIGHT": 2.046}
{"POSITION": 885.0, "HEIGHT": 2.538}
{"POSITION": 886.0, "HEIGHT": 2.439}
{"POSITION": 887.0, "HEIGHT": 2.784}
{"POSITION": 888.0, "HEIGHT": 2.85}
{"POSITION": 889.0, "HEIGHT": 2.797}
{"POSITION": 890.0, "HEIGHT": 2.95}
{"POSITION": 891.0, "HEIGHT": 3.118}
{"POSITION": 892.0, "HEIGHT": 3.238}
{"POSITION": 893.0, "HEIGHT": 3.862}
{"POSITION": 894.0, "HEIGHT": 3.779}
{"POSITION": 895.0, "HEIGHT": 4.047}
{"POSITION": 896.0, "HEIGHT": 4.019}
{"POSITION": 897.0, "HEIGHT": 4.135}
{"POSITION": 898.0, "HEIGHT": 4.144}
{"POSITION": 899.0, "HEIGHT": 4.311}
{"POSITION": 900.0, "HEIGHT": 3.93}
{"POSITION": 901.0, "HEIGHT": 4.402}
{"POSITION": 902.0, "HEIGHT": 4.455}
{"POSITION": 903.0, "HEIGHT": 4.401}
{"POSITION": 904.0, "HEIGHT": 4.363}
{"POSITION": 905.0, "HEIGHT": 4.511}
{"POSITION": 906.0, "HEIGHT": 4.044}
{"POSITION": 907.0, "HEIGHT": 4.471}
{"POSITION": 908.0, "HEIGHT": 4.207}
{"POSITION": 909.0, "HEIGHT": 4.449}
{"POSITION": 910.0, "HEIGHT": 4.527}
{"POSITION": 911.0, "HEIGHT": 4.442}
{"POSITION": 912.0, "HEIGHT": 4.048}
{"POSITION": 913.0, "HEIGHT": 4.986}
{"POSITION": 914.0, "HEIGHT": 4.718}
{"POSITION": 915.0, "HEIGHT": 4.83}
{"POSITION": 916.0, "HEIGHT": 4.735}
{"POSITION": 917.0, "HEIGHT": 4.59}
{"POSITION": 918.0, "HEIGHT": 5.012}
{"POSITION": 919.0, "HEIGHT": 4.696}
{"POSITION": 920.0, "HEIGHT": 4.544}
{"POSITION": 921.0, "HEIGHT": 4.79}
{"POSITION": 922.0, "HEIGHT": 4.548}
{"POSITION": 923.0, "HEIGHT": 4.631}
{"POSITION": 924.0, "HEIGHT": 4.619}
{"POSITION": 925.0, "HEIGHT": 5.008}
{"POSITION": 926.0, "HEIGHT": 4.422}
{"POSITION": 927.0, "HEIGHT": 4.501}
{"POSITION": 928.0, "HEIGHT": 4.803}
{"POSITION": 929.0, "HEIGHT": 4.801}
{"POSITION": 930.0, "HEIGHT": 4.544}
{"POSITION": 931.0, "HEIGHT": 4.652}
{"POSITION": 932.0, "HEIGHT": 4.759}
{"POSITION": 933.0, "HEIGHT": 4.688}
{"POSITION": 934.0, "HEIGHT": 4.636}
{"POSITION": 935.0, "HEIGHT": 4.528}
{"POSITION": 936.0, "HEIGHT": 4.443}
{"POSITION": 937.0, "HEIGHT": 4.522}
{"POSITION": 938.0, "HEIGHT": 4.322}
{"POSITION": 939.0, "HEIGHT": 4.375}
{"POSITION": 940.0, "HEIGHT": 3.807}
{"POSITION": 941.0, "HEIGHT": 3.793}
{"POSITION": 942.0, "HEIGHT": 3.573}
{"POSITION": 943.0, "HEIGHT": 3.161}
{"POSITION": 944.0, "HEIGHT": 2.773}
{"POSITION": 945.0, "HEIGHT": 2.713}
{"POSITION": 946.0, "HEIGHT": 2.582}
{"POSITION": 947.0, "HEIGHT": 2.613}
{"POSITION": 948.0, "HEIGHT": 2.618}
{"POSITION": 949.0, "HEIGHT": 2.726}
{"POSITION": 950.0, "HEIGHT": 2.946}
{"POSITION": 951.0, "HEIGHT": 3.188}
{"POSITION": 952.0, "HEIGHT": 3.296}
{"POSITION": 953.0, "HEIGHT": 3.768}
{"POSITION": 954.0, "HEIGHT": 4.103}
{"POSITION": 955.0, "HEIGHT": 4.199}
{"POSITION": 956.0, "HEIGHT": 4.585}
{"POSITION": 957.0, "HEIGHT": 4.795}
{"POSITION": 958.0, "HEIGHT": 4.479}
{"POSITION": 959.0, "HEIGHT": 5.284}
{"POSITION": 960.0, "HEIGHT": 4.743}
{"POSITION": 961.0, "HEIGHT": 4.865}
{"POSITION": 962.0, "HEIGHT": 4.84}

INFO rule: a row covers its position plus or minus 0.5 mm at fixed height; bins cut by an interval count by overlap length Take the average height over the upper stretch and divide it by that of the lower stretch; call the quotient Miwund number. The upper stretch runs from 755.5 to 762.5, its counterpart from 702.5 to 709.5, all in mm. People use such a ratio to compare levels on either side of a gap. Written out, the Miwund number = 1.0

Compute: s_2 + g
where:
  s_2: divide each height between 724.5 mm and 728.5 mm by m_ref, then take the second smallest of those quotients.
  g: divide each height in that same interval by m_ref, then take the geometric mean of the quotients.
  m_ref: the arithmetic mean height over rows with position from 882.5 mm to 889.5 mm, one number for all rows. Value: 4.09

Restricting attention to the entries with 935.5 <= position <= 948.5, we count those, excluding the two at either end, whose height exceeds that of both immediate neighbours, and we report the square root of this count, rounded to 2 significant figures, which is 1.4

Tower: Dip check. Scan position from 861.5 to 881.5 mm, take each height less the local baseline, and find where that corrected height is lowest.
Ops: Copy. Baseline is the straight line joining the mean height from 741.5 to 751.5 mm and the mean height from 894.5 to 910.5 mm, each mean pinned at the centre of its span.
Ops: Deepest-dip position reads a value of 881.0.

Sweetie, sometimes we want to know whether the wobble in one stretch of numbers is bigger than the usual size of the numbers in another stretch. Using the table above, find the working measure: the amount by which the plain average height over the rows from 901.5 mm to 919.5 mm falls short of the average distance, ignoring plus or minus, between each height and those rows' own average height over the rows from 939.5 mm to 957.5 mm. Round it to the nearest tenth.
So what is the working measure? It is -3.9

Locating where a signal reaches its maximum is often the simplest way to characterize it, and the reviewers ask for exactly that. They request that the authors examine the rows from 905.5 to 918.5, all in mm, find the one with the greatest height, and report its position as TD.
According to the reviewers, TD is 918.0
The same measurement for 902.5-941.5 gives 918.0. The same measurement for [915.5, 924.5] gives 918.0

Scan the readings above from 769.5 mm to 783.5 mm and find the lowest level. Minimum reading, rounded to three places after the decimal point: 4.639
